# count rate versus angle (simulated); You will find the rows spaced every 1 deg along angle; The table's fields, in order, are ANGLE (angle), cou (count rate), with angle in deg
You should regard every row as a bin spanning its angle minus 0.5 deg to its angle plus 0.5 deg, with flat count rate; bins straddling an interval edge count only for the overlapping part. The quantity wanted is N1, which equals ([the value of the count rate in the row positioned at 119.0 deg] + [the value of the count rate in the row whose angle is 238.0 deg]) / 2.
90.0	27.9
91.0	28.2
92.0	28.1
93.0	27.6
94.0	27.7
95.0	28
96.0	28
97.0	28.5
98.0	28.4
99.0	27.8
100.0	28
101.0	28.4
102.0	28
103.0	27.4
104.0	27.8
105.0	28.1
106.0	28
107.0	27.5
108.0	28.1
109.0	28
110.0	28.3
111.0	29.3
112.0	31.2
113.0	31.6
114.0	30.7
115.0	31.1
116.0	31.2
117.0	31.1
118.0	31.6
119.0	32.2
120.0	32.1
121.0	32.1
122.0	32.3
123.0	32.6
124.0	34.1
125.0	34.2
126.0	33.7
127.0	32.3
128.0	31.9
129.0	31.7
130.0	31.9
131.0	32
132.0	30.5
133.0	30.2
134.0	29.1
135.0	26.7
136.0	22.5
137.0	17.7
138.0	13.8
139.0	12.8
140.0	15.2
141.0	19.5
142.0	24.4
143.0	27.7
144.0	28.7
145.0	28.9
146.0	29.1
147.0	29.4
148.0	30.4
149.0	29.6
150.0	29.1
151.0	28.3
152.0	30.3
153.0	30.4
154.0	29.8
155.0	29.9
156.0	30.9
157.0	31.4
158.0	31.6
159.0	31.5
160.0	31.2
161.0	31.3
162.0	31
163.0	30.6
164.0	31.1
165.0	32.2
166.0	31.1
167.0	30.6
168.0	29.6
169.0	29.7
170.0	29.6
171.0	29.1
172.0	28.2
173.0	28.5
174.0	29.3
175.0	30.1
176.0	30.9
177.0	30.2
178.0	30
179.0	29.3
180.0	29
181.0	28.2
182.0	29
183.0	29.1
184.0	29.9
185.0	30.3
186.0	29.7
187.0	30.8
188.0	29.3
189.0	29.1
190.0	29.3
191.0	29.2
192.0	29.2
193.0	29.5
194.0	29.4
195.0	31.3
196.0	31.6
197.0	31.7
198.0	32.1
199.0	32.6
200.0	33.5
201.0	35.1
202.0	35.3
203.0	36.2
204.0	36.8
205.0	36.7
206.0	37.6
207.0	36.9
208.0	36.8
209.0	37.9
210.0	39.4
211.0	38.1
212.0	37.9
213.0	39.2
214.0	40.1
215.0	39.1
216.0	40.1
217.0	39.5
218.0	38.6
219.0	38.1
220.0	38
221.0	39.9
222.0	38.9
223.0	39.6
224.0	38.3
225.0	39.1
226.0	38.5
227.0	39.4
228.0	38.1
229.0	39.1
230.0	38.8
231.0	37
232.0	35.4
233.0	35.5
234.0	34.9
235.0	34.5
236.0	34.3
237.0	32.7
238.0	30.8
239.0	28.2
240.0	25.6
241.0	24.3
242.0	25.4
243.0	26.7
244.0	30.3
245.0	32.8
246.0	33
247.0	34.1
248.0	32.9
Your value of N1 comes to 31.5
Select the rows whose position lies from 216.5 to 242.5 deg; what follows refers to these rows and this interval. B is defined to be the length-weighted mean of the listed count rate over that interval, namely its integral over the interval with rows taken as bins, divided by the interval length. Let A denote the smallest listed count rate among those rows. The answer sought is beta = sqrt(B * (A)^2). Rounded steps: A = 24.3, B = 35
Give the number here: 145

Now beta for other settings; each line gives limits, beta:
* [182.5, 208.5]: 165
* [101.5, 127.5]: 151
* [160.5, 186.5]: 154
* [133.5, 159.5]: 66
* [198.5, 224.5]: 200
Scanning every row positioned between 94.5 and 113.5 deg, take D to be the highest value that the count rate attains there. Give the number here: 31.6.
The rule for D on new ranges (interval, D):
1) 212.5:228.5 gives 40.1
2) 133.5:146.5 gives 29.1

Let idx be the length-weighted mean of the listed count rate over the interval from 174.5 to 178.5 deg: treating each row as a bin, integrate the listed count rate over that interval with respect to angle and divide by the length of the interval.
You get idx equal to 30.3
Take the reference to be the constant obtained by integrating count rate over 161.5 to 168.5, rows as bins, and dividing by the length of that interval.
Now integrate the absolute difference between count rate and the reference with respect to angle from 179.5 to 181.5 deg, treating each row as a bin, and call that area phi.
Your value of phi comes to 5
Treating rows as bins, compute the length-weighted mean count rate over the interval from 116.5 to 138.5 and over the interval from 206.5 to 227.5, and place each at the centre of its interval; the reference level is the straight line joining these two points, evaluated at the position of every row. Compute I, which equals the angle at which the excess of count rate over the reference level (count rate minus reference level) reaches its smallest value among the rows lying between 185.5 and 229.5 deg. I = 192.0 deg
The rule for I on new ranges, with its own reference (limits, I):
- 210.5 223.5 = 220.0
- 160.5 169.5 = 168.0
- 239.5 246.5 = 241.0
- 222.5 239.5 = 239.0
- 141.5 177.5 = 142.0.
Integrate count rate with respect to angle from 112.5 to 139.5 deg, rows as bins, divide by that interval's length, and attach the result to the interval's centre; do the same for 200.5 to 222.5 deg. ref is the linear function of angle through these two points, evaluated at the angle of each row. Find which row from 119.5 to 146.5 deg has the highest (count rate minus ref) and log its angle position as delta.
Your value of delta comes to 124.0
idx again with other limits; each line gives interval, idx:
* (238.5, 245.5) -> 27.6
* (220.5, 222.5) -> 39.4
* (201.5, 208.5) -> 36.6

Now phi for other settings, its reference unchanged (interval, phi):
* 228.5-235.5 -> 39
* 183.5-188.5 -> 4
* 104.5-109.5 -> 15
